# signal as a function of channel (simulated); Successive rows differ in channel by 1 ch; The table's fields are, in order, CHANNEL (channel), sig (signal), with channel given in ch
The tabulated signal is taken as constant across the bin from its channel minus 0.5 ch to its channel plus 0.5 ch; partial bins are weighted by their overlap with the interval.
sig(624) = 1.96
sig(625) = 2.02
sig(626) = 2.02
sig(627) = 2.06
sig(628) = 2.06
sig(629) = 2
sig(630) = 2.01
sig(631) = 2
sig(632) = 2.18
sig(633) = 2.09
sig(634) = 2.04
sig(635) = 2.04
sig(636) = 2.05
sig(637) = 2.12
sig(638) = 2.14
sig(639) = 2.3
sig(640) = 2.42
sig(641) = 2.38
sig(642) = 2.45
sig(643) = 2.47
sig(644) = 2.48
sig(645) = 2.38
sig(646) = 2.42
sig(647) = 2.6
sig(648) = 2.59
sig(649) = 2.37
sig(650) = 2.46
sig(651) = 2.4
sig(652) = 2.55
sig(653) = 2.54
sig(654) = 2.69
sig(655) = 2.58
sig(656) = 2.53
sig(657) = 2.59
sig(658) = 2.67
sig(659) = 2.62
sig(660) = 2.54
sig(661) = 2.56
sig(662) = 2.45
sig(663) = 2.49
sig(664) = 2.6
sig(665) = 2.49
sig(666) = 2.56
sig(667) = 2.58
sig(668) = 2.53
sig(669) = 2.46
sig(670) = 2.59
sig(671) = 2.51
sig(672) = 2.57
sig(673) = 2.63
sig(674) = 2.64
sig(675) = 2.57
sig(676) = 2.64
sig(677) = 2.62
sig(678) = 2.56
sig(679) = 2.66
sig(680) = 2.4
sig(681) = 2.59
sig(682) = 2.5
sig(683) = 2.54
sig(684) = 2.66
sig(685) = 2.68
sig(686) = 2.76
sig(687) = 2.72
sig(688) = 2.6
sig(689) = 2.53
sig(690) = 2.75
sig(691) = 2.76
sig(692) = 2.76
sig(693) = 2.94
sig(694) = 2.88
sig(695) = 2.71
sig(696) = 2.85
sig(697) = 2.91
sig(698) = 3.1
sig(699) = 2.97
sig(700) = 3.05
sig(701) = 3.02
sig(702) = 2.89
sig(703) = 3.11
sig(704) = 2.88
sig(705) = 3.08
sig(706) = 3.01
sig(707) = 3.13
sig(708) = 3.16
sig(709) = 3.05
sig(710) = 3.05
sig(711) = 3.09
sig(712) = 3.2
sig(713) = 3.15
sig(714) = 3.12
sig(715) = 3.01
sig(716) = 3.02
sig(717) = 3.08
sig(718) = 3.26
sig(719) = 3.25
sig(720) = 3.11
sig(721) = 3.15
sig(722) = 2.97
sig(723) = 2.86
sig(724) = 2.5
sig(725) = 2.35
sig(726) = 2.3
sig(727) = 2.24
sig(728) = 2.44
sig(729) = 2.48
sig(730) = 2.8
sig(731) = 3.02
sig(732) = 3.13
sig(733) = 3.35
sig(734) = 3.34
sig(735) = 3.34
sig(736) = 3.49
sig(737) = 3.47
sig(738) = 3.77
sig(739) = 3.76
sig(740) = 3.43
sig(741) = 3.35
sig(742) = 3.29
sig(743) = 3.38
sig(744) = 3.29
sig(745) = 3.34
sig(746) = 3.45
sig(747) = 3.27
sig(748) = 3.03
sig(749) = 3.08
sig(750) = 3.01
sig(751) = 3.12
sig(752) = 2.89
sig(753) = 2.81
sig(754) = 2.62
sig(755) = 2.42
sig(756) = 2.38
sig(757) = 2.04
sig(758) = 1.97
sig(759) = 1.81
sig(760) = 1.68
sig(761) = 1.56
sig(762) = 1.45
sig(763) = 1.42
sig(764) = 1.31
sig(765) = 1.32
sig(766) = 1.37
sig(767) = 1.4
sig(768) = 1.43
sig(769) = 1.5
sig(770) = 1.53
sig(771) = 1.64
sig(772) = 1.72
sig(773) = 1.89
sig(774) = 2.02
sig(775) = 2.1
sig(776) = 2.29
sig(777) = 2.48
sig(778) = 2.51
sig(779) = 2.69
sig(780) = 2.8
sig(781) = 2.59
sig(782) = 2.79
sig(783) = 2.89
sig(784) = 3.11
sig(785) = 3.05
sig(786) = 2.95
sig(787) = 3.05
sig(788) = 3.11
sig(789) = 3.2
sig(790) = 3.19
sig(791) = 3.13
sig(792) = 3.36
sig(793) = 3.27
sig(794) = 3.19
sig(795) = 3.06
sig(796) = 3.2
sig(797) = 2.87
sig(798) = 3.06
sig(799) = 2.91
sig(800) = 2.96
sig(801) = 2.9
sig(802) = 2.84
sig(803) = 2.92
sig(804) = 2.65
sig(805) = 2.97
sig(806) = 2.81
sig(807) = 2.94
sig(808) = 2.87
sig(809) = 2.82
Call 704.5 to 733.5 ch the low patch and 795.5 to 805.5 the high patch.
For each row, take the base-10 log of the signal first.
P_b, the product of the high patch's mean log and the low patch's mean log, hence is 0.217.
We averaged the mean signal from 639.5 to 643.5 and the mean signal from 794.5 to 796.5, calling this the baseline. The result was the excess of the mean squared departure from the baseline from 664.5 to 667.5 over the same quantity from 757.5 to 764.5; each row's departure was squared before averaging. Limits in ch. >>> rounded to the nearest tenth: -1.4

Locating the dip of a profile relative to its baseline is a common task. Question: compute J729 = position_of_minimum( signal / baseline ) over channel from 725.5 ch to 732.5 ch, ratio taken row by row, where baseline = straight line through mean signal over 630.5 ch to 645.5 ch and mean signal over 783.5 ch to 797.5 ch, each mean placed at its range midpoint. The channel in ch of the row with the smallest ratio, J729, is 727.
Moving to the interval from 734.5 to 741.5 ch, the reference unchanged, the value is 741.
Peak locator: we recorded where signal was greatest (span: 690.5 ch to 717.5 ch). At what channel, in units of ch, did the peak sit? 712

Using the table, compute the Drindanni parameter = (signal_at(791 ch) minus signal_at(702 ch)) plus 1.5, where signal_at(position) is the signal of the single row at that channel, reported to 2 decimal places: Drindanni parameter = 1.74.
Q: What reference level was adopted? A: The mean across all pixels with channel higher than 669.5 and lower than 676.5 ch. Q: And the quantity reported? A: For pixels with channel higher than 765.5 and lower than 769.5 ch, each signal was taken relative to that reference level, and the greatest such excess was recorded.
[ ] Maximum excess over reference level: -1.1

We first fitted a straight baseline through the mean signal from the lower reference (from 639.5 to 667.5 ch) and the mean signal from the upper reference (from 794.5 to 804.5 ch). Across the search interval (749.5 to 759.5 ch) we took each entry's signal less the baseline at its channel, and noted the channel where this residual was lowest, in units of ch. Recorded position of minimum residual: 759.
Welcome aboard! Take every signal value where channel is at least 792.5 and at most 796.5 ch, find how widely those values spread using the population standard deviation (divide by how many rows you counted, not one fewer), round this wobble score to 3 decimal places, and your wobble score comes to 0.076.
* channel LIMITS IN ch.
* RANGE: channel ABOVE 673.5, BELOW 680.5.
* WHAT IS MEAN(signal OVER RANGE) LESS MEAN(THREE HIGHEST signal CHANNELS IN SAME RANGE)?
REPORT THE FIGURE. -0.062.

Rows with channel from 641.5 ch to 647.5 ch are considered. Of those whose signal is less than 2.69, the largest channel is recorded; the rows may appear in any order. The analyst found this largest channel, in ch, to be 647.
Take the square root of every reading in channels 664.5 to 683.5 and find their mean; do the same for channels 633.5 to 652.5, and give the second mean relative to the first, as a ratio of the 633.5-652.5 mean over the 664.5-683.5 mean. 0.96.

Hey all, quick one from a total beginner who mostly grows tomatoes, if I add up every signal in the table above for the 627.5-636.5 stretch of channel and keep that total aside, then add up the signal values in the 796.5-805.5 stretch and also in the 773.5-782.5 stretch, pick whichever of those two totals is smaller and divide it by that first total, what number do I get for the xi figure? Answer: 1.2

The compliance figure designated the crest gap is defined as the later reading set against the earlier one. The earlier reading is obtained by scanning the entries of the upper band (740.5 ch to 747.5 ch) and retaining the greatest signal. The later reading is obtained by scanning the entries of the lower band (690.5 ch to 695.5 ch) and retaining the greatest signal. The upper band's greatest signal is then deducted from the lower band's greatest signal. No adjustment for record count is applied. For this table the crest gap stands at -0.5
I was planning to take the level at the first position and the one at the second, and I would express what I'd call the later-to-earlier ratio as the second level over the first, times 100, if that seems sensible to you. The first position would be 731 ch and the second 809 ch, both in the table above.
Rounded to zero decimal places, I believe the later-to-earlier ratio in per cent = 93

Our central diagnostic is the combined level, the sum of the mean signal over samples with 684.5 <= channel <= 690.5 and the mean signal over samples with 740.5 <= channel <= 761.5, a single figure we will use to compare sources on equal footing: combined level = 5.43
